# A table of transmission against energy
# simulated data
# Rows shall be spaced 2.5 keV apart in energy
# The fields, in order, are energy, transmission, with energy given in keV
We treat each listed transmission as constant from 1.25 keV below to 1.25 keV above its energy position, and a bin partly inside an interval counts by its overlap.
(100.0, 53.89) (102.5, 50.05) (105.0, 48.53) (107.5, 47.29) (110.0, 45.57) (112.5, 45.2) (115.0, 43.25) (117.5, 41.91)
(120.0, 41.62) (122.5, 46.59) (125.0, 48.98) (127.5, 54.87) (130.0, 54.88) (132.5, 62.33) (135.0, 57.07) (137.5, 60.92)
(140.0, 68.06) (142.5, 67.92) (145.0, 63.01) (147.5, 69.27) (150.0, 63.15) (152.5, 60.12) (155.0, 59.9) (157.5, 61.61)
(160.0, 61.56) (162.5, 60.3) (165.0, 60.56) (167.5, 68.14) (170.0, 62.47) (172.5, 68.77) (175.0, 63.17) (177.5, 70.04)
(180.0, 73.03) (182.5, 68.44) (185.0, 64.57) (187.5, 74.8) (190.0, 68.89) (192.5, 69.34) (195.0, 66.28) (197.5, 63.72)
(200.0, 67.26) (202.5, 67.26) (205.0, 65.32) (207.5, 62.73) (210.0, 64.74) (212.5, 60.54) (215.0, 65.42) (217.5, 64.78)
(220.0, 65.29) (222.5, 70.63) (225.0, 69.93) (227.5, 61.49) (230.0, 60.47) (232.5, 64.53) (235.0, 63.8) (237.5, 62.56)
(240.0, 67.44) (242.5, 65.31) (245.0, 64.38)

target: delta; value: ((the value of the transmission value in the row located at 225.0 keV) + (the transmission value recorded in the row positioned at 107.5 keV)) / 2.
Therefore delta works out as 59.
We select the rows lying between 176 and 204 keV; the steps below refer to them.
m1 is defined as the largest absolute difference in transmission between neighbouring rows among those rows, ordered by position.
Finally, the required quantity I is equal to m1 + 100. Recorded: 110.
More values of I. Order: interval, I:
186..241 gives 108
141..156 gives 106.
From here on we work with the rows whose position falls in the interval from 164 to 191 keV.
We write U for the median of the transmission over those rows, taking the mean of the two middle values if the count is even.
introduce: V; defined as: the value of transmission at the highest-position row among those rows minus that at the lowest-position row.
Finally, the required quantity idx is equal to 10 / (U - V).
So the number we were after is 0.17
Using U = 68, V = 8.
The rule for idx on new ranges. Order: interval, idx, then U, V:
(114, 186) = 0.25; 62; 21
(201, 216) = 0.15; 65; -2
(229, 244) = 0.17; 64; 5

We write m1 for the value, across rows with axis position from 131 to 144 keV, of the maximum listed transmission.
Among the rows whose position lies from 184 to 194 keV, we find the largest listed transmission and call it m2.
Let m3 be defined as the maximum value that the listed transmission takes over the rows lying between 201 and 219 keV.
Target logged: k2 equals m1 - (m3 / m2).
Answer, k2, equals 67.2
